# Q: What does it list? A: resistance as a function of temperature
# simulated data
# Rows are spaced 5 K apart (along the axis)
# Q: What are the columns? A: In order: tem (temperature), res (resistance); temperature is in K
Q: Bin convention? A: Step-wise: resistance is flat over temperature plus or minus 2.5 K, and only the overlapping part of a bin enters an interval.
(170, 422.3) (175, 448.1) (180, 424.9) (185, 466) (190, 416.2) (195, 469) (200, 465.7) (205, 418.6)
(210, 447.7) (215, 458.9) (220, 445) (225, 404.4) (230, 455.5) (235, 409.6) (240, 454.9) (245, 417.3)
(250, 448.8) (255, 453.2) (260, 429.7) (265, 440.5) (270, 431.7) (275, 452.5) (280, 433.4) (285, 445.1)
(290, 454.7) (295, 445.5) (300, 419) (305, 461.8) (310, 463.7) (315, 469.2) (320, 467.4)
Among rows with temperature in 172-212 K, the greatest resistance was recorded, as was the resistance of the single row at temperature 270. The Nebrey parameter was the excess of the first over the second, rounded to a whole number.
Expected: 37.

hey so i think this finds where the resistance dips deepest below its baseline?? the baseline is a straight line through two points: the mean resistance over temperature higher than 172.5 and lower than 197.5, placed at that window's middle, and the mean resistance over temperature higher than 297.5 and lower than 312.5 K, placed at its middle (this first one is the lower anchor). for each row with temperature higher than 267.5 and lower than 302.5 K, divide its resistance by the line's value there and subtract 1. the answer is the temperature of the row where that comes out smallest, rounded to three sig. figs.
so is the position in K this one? 300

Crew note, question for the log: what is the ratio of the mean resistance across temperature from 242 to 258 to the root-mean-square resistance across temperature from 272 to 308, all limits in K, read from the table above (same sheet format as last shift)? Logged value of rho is 0.989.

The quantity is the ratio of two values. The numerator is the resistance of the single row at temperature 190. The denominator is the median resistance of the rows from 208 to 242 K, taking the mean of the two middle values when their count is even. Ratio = 0.93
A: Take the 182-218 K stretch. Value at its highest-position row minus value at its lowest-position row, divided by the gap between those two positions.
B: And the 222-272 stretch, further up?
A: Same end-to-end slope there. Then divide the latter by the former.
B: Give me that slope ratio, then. -2.6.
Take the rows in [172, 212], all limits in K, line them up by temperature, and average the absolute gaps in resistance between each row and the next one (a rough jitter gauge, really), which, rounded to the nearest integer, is 35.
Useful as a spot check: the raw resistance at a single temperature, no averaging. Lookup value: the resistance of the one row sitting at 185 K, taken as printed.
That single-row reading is 466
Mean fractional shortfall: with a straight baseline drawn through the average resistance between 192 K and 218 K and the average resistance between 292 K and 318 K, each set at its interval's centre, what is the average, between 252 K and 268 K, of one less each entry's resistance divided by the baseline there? 0.024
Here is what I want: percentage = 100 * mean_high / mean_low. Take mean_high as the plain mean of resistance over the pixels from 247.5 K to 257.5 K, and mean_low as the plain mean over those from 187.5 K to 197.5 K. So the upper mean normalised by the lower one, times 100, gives 102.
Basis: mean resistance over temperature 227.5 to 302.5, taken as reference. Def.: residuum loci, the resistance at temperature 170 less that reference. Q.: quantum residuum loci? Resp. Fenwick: -17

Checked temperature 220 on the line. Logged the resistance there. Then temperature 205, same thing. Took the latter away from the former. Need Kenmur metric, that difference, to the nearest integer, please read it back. 26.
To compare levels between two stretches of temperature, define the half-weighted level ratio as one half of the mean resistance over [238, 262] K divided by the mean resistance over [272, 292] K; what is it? 0.494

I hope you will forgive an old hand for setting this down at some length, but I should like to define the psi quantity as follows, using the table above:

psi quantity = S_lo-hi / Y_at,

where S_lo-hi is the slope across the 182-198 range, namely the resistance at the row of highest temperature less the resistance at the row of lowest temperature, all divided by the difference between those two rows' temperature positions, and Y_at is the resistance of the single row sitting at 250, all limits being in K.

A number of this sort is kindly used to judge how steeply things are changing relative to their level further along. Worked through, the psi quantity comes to 0.001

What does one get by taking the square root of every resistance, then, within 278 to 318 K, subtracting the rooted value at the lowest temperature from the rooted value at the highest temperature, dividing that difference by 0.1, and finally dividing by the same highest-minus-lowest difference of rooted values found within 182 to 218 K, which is -51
